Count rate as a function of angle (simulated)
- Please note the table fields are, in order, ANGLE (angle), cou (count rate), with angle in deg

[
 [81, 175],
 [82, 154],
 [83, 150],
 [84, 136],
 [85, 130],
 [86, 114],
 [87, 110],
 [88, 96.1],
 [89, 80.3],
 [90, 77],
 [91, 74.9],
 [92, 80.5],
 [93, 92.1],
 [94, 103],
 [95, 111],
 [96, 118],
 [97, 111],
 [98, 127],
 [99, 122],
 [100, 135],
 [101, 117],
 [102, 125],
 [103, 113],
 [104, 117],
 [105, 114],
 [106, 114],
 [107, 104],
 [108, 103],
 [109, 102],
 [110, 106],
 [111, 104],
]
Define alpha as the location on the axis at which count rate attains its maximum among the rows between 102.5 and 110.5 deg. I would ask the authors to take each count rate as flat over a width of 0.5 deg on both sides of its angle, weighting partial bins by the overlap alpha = 104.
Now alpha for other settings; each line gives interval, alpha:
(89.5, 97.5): 96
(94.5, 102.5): 100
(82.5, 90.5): 83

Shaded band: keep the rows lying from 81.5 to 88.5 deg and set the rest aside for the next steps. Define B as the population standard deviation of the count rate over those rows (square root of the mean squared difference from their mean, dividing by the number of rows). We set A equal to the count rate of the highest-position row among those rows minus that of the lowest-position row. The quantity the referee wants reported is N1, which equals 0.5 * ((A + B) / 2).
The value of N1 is -10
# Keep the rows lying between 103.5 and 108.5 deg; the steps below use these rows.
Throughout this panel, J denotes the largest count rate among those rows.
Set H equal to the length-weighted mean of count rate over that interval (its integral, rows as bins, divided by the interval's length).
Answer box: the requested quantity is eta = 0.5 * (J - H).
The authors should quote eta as 3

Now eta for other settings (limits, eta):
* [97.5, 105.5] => 7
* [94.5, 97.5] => 2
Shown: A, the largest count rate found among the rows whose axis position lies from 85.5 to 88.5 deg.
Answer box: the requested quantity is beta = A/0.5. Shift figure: 228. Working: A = 114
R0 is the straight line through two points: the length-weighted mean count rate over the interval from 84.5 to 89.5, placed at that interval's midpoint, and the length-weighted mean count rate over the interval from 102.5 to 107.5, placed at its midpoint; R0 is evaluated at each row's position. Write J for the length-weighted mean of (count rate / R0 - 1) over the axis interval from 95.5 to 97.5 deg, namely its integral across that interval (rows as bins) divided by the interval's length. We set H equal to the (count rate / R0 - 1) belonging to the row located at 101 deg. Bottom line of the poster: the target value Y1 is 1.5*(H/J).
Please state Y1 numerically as 1.7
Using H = 0.05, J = 0.05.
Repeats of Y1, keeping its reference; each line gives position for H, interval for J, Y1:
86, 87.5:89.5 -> -0.7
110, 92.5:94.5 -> 1.1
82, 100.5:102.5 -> 8.1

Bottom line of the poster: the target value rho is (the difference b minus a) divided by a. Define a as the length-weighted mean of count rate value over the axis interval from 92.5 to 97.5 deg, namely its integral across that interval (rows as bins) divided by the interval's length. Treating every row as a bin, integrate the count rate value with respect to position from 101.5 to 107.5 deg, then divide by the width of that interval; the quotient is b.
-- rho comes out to 0.07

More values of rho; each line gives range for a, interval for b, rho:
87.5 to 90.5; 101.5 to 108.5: 0.34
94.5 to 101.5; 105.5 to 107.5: -0.09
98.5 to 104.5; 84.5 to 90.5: -0.17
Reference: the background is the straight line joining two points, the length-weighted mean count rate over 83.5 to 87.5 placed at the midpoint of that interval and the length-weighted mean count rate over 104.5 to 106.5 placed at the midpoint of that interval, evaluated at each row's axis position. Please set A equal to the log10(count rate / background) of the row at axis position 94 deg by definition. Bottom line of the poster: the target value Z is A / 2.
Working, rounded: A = -0.06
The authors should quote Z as -0.03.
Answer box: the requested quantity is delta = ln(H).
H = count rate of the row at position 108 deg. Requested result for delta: 4.63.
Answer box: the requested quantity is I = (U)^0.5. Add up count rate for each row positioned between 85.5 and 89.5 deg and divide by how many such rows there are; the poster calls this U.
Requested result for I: 10.0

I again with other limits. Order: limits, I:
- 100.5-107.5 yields 10.7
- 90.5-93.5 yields 9.1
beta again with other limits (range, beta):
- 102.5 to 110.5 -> 234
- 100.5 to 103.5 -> 250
